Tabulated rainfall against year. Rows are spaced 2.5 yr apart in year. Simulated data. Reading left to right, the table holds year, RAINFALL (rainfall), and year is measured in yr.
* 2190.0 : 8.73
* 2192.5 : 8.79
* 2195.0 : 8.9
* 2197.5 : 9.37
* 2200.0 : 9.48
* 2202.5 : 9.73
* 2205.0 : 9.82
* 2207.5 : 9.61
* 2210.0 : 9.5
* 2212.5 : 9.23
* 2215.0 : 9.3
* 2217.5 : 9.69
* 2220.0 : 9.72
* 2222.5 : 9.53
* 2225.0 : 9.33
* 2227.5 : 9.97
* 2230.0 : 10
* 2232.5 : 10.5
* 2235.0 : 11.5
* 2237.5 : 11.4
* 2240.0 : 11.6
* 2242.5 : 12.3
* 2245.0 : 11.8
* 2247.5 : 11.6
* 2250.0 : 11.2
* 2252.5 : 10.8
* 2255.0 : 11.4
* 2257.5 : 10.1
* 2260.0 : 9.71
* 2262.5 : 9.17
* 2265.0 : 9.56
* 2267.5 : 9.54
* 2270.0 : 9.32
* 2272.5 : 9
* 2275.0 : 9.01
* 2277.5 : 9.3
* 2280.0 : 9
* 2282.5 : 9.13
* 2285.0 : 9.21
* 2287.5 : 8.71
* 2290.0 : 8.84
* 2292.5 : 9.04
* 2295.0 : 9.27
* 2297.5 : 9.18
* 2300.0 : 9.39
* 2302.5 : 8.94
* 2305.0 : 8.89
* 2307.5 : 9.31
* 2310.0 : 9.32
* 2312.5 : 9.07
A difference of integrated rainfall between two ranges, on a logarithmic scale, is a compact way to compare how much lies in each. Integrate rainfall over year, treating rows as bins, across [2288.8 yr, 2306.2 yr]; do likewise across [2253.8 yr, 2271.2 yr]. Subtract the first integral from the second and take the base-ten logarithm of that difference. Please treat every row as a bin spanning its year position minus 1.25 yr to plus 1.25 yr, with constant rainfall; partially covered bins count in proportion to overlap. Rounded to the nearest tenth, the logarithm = 1.1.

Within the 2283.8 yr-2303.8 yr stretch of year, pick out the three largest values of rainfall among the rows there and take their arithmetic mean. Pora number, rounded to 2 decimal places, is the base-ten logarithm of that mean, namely 0.97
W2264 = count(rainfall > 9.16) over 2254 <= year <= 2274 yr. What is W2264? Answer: 7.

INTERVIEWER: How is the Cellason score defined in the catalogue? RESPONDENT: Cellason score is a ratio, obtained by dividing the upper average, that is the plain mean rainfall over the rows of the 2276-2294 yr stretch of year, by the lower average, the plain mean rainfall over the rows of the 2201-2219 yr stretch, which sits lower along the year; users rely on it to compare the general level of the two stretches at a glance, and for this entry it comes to 0.95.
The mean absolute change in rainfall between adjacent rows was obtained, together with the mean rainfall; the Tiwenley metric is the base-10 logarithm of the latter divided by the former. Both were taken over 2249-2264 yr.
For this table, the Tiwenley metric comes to 1.2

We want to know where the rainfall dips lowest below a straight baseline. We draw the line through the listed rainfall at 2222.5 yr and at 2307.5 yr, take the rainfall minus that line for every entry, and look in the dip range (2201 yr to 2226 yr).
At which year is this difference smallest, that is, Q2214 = 2212.5 yr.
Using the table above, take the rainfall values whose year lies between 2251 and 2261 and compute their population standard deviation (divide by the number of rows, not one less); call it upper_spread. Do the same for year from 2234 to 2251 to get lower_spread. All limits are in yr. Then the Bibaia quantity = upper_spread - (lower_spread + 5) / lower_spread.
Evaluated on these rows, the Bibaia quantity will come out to -15.8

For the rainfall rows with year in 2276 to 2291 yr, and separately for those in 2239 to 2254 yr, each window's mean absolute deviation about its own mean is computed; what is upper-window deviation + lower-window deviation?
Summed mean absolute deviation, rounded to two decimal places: 0.55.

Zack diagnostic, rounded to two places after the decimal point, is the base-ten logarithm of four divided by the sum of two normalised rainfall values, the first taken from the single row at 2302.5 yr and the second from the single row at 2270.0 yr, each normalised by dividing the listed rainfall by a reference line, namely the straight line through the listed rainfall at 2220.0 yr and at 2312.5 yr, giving 0.31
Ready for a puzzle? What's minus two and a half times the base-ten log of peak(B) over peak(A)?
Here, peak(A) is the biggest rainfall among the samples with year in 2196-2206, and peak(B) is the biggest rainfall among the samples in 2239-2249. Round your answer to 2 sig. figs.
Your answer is -0.24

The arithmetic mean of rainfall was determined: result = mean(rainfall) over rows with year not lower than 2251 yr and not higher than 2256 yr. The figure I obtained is 11.1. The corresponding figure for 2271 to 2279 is 9.1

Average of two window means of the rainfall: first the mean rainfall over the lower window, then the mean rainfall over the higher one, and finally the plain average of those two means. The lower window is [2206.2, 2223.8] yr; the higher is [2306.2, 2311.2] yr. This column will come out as 9.4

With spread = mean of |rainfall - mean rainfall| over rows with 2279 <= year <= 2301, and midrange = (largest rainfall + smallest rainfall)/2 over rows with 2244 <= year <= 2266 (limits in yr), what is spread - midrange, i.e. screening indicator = -10.3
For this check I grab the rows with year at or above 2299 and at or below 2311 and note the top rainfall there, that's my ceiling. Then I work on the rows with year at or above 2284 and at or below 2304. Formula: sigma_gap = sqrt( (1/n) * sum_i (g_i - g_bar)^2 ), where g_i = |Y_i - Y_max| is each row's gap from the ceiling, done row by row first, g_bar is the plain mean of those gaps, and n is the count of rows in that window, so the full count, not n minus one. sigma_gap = 0.22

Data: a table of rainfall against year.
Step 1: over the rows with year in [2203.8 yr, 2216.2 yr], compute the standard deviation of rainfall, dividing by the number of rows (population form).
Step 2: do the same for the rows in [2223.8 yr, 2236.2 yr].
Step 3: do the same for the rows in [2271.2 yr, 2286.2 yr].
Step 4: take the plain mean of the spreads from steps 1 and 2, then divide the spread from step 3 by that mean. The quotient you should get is 0.2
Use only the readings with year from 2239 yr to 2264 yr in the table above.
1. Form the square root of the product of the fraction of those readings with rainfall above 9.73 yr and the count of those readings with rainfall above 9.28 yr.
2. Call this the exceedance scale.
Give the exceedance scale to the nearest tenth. 2.7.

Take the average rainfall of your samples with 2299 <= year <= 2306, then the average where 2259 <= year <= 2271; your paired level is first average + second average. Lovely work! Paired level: 18.5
